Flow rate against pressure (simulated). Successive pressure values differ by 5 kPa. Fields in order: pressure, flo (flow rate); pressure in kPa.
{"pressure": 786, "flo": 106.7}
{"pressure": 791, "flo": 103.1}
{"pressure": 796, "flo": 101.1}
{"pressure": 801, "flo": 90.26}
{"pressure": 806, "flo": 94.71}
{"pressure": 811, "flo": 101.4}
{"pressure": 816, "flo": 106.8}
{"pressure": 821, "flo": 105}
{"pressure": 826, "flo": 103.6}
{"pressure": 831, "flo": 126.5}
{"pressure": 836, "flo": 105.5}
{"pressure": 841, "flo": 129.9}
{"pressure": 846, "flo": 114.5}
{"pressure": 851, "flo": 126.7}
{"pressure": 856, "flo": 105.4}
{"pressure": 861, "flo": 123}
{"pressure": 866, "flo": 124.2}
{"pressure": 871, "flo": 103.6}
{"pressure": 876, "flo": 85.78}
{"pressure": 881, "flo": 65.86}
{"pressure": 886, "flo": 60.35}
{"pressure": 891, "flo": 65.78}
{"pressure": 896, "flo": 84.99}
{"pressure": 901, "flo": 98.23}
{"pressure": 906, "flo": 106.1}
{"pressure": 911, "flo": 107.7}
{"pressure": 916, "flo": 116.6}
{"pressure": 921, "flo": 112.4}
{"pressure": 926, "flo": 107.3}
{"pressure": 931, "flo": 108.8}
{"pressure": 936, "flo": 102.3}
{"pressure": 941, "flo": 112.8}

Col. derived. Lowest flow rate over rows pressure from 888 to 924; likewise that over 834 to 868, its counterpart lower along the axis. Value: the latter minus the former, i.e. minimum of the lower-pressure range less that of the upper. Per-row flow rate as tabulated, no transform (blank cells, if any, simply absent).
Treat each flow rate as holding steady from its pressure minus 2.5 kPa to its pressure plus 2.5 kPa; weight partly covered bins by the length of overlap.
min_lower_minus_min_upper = 40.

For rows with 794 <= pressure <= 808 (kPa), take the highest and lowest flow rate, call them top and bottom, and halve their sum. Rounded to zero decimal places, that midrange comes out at 96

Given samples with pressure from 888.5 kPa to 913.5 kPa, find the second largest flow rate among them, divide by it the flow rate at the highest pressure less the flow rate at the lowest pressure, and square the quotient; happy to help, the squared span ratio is 0.16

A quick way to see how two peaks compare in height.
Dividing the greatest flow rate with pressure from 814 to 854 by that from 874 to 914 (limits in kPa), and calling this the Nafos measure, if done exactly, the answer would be 1.21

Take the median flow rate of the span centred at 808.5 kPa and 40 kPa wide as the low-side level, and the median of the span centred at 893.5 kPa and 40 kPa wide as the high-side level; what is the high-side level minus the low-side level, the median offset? -17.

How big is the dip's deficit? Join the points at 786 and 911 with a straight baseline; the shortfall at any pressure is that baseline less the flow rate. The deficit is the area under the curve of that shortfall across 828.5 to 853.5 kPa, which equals -337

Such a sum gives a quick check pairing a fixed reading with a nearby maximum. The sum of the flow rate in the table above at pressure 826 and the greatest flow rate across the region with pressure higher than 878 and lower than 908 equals 210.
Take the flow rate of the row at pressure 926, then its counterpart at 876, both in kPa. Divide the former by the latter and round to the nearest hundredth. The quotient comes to 1.25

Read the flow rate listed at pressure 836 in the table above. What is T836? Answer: 105.5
